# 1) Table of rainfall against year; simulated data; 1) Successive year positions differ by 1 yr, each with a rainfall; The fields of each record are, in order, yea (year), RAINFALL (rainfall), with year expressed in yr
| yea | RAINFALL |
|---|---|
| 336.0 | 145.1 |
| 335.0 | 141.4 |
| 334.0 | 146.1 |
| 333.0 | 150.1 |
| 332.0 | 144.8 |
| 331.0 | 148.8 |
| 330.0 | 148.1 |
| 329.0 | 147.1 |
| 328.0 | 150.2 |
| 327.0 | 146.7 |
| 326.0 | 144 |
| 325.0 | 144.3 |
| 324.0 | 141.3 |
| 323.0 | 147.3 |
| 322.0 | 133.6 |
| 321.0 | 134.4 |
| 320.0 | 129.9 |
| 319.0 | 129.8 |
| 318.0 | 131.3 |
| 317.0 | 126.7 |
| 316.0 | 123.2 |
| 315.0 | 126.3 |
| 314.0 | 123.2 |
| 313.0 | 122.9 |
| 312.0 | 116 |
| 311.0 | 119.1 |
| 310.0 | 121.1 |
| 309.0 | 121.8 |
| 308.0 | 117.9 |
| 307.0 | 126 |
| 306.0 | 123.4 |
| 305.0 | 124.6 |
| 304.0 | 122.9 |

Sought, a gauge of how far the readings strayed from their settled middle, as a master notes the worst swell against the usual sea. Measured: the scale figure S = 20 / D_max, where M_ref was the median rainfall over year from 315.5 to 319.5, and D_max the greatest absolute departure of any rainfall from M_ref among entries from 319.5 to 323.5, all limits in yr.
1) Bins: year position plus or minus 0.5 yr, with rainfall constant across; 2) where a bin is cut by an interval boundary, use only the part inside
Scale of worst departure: 1.0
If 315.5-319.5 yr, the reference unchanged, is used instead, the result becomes 4.0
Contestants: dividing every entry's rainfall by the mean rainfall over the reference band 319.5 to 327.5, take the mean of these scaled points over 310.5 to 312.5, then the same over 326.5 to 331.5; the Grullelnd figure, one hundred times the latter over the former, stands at 126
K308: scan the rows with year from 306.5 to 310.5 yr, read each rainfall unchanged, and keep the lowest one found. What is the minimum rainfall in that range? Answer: 117.9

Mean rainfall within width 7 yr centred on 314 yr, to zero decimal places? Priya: 122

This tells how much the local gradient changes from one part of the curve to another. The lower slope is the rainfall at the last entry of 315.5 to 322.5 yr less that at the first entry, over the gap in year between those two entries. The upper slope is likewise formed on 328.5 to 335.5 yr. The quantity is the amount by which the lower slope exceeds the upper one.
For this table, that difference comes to 3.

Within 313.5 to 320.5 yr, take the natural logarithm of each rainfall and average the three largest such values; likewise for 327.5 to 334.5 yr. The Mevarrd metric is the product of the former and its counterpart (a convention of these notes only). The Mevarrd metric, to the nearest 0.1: 24.4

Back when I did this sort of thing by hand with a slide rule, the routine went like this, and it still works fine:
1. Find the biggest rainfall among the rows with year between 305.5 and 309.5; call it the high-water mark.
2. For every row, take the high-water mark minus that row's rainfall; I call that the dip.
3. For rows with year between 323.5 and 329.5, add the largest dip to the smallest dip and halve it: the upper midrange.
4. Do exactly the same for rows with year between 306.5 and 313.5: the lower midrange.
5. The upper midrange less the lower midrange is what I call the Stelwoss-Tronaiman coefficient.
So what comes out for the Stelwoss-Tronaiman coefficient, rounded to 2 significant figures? -25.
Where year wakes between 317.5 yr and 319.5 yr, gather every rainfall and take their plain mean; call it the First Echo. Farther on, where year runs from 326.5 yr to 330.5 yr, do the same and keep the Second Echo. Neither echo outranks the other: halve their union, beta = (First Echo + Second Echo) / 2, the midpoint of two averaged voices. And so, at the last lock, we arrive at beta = 139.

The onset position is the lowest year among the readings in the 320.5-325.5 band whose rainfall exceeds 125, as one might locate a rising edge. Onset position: 321.0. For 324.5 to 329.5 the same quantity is 325.0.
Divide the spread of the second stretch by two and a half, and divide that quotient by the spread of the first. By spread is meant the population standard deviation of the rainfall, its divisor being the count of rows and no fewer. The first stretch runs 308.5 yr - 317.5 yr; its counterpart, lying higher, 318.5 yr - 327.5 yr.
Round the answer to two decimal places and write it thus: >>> 0.85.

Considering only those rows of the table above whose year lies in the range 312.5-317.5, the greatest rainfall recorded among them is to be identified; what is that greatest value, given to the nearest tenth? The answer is 126.7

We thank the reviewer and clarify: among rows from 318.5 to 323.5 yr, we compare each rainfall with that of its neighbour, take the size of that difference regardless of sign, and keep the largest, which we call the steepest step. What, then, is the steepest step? 14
